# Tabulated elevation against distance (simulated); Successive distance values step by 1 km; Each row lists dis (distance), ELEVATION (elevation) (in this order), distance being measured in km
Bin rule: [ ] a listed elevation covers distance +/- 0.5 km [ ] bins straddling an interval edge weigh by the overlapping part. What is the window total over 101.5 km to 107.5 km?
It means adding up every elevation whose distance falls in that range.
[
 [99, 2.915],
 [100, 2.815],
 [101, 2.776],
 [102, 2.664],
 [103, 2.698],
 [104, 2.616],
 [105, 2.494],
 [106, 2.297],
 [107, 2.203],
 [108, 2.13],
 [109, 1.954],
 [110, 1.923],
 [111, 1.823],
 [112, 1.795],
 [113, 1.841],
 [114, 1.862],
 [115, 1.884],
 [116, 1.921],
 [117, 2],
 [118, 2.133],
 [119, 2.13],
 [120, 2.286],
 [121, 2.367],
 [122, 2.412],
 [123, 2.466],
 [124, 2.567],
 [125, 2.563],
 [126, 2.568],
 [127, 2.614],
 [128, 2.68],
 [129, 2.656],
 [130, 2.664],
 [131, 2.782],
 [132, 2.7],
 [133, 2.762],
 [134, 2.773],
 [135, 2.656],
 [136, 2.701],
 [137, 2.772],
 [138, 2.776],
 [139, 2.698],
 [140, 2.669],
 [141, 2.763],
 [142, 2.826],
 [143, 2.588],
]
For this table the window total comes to 15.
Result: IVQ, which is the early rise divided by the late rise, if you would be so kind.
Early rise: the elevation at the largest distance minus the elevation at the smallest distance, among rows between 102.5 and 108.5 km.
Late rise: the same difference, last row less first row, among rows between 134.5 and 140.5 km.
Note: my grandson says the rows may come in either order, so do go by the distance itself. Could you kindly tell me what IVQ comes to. -44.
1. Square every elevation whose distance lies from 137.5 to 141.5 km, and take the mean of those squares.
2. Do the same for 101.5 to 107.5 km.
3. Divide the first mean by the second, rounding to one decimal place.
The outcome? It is 1.2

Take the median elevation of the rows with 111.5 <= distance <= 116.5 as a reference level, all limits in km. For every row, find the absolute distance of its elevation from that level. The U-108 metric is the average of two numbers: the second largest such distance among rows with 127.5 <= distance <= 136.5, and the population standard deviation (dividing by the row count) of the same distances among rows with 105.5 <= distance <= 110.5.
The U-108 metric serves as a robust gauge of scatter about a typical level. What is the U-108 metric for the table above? 0.527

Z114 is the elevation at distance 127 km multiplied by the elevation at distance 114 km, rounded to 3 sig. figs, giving 4.87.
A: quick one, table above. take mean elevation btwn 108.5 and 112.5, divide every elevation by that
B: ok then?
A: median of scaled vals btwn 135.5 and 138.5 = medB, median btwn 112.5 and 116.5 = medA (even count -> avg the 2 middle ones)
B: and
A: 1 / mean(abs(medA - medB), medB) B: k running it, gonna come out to 1.02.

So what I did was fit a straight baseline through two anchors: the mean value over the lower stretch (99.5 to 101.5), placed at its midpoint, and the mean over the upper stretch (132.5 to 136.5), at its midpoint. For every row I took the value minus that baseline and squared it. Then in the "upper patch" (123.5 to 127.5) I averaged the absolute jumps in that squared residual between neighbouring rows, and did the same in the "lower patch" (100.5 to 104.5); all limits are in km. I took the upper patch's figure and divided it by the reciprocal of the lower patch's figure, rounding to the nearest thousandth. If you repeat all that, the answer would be 0.000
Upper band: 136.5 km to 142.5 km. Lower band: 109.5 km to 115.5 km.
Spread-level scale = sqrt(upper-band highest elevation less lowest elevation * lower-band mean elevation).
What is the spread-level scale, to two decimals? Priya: 0.54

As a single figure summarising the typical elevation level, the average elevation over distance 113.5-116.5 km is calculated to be 1.89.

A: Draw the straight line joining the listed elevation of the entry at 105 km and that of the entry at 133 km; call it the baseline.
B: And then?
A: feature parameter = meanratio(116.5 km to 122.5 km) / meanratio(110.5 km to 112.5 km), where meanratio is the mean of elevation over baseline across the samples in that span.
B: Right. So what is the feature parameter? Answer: 1.19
